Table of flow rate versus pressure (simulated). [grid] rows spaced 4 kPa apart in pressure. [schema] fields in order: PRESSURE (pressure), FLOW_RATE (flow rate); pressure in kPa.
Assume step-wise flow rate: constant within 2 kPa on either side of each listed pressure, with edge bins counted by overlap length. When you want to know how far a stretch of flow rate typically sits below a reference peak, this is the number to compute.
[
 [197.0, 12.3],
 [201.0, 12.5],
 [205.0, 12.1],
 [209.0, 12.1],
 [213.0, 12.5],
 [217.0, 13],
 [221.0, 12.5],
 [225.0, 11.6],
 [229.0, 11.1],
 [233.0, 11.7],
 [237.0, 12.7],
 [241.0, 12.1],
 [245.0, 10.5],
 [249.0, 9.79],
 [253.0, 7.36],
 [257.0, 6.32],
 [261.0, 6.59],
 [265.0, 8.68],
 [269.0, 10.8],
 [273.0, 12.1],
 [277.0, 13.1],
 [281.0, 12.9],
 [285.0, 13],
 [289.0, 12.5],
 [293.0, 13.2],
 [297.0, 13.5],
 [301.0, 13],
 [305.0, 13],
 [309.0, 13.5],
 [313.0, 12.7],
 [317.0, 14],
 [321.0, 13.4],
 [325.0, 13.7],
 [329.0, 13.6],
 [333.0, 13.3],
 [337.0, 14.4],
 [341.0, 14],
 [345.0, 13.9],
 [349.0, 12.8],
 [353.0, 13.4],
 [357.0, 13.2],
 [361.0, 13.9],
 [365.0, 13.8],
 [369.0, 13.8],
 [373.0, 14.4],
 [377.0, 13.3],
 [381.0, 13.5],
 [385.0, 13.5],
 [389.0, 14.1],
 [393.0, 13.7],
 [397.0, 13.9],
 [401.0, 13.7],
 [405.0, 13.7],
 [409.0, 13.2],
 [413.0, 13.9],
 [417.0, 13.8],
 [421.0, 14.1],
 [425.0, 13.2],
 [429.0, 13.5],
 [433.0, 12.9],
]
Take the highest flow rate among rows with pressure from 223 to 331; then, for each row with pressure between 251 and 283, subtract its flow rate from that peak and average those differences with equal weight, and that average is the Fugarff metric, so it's 4.27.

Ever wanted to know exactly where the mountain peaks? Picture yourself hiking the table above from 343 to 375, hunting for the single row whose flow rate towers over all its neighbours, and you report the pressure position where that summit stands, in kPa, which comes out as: 373.0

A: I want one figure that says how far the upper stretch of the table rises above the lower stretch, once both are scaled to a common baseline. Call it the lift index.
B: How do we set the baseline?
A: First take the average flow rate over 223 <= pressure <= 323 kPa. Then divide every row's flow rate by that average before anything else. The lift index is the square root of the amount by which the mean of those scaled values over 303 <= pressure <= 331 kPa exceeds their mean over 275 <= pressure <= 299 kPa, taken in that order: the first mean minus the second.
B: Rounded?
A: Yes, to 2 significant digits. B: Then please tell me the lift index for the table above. 0.18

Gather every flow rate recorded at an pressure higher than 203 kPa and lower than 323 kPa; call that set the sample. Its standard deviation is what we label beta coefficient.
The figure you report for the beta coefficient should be 2.0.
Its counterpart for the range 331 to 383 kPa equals 0.5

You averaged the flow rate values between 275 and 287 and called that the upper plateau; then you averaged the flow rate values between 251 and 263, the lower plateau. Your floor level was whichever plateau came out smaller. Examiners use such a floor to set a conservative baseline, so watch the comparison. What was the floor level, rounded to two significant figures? 6.8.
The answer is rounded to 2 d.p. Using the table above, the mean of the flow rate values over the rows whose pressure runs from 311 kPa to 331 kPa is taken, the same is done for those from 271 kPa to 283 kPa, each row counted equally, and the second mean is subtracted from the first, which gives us 0.78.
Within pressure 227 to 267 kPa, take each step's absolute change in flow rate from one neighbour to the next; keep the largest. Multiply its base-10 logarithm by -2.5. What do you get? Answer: -0.96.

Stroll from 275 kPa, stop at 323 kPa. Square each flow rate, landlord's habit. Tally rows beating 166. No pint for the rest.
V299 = 10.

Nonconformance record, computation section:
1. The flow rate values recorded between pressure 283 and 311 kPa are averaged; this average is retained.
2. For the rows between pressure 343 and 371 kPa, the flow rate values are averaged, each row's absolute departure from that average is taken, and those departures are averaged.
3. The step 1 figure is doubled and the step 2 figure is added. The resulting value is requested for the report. 26.6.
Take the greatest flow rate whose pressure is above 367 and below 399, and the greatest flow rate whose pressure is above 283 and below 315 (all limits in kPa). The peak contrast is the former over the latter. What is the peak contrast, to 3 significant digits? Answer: 1.07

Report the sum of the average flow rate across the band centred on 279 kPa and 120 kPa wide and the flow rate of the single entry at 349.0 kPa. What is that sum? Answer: 24.7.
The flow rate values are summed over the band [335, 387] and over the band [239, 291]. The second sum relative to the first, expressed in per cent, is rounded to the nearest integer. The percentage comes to 76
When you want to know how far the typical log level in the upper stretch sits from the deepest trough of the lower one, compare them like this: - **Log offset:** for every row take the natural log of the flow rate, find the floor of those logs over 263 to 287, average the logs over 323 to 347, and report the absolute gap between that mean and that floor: 0.5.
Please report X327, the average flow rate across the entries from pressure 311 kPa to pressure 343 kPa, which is 13.6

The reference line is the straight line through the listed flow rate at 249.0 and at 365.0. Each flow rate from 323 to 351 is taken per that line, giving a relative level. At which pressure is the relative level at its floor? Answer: 349.0 kPa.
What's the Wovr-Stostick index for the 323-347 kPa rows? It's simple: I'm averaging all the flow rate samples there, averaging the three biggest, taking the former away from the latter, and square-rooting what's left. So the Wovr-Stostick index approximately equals 0.53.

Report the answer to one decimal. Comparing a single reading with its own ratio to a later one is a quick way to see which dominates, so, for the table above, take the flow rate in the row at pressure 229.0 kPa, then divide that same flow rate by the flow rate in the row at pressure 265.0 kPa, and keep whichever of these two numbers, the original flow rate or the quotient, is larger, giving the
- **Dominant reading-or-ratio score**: 11.1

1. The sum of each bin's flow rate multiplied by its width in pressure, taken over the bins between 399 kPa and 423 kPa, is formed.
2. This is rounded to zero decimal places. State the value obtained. 330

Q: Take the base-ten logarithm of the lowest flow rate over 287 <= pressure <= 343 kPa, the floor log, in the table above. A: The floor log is 1.10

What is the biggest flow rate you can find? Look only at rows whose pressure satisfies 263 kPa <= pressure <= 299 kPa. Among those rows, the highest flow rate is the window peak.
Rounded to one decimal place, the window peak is 13.5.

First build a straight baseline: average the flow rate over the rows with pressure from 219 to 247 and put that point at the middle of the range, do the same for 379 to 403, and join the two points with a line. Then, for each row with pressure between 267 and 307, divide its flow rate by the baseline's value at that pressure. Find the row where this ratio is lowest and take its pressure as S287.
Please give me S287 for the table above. 269.0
